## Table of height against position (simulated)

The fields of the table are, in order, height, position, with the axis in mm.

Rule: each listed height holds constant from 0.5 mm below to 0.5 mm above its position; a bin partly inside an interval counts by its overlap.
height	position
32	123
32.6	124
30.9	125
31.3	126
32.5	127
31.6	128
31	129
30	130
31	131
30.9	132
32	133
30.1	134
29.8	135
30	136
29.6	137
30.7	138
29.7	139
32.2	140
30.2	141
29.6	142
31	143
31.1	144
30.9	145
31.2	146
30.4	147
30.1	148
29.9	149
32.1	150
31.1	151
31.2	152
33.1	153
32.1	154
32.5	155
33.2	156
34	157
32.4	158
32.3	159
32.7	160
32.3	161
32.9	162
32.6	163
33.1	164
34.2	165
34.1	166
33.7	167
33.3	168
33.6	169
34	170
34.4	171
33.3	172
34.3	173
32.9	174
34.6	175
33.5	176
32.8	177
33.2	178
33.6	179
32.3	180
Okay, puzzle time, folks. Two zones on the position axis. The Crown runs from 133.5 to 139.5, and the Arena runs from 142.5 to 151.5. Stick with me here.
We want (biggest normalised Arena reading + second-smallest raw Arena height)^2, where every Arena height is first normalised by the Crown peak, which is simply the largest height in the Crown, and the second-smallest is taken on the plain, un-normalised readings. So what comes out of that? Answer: 970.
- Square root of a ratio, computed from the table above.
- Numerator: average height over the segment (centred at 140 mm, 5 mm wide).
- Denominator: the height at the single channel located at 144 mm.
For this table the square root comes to 0.990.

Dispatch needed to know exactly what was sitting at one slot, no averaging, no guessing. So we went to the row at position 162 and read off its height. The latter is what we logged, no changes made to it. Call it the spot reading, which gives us 32.9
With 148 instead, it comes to 30.1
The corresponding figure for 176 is 33.5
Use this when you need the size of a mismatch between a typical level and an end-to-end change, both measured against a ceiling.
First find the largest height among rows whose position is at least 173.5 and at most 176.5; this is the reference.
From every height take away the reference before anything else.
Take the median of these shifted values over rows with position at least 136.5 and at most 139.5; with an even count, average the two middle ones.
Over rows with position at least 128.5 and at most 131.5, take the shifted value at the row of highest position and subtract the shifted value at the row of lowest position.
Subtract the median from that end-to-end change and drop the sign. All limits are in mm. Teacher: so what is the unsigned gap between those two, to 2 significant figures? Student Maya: 4.9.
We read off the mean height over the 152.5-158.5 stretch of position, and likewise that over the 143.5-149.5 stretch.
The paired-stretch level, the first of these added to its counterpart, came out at 63.5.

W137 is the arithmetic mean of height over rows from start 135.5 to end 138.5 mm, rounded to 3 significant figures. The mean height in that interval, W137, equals 30.1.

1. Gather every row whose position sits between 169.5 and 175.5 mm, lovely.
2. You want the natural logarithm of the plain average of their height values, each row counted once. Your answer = 3.52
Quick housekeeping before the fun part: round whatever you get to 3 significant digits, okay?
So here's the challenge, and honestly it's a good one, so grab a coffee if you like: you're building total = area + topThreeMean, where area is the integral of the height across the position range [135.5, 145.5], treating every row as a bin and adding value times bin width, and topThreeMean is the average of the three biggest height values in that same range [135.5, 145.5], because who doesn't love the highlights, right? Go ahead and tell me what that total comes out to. 336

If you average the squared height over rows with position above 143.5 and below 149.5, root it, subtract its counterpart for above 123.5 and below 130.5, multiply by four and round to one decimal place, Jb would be -3.3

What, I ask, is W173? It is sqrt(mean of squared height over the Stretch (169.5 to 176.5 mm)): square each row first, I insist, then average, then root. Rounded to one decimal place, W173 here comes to 33.9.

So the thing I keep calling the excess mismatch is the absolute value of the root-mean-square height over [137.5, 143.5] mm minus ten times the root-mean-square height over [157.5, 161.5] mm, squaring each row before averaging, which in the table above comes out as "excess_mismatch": 294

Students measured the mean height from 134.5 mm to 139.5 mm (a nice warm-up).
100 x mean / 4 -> 749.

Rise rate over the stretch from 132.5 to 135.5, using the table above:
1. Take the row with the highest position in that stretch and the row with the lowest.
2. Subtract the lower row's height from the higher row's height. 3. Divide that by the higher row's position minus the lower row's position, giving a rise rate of -1.1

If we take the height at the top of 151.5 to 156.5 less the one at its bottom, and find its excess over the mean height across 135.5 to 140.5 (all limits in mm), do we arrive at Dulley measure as -28.4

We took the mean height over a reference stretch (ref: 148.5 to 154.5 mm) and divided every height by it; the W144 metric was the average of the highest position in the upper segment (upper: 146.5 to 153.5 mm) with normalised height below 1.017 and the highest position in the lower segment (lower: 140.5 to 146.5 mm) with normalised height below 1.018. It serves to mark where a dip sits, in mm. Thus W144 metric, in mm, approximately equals 149.0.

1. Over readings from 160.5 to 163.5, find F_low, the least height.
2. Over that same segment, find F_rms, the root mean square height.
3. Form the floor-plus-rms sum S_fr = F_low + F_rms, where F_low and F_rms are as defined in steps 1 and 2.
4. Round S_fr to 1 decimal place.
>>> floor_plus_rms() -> 64.9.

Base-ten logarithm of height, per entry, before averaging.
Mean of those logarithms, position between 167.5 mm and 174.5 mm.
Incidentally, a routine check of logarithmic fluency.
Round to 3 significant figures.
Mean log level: 1.53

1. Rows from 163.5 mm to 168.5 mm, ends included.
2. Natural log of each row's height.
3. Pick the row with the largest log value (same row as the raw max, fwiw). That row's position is 165 mm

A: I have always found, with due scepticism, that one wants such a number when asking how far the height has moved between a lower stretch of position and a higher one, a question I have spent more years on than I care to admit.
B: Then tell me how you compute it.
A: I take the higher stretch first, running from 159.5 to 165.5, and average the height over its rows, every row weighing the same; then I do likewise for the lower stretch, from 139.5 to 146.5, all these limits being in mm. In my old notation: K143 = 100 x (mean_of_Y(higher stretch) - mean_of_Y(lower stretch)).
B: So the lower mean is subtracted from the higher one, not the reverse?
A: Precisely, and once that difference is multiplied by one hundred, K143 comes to 208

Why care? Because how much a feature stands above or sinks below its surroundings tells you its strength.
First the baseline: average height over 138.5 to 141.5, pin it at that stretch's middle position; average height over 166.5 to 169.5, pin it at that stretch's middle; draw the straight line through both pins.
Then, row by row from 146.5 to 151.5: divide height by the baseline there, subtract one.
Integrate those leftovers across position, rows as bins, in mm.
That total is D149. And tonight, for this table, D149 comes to -0.14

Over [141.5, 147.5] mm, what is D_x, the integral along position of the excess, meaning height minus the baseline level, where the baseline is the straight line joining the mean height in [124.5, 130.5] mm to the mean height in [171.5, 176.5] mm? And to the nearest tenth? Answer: -8.6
